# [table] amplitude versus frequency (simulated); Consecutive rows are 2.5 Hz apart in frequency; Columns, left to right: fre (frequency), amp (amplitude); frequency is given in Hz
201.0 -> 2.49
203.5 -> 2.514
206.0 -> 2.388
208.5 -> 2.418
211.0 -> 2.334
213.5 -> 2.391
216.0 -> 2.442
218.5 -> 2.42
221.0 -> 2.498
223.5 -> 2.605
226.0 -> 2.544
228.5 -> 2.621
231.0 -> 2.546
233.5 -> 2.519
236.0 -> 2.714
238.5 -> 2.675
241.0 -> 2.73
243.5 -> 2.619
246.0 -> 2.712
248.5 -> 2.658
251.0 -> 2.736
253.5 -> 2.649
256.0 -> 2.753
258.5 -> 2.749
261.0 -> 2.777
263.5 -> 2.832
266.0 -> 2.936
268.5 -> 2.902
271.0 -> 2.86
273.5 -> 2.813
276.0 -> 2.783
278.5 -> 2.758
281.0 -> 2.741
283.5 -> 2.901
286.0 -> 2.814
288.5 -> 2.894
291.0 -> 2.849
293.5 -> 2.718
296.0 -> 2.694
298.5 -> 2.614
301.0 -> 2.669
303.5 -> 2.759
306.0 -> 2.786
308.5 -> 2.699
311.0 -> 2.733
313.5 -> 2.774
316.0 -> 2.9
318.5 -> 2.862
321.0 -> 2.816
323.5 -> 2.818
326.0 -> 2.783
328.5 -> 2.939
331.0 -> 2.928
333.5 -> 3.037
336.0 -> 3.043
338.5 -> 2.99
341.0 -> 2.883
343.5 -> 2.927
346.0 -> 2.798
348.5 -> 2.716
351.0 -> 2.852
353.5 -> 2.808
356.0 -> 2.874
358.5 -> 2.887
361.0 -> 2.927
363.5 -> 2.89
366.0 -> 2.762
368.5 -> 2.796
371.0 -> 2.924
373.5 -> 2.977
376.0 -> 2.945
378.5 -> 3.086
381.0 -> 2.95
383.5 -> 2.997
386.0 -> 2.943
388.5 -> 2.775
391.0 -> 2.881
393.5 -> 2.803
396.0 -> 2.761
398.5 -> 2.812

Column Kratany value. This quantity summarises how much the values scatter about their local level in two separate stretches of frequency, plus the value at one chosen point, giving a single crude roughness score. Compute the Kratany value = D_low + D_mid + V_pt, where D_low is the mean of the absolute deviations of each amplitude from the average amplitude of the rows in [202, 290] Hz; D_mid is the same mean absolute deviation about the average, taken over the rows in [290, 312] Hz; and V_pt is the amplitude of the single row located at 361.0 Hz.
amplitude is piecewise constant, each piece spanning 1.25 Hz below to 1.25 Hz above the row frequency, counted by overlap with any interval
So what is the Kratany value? 3.12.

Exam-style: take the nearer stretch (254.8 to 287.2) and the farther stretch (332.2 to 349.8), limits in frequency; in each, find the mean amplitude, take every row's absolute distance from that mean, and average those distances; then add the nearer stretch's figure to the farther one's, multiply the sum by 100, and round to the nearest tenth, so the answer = 15.1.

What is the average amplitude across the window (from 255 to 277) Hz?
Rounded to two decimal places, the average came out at 2.82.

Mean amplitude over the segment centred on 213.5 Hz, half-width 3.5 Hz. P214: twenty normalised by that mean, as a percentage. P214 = 837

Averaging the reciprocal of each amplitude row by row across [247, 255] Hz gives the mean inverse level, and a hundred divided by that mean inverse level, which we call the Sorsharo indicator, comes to 268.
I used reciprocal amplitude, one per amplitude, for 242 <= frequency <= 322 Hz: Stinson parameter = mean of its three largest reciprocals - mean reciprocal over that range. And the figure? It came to 0.020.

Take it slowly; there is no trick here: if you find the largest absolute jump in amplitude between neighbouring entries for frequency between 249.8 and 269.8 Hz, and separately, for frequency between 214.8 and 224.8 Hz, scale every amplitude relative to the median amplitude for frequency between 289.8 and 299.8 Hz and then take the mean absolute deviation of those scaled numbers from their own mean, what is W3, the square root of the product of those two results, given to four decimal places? 0.0481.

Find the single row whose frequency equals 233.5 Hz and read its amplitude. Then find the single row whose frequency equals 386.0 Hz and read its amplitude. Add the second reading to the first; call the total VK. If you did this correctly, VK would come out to 5.46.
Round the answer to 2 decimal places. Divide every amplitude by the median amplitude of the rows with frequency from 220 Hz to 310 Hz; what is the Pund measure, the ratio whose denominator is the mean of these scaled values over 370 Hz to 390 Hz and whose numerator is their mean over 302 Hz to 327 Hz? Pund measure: 0.95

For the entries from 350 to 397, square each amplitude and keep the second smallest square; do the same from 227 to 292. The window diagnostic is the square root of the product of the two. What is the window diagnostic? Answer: 7.03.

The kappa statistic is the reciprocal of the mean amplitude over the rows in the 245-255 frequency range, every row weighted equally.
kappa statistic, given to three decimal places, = 0.372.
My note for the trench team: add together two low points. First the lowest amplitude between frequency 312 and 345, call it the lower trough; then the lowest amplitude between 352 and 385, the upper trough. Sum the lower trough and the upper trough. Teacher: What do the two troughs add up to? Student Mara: 5.54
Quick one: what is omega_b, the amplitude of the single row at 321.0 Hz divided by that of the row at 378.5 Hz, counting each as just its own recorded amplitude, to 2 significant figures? 0.91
